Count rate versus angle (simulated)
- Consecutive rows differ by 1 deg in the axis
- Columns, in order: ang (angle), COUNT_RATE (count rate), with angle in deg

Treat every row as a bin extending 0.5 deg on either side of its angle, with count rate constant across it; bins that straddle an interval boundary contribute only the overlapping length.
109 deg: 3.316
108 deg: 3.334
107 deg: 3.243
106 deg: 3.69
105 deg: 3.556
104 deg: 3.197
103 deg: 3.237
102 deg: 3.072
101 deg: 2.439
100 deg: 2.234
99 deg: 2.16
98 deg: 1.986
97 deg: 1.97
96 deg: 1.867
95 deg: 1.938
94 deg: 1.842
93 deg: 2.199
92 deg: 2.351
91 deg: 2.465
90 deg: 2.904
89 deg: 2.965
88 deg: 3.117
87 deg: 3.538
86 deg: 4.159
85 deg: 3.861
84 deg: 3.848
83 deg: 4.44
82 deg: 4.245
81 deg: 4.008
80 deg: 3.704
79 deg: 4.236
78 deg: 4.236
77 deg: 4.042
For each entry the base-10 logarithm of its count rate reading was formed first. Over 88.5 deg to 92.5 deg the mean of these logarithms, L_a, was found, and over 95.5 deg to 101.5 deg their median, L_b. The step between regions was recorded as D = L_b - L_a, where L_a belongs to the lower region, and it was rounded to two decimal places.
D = -0.11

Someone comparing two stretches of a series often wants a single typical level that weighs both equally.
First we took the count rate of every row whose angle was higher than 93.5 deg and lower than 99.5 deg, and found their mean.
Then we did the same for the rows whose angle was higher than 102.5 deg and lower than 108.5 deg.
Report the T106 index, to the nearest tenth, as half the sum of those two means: 2.7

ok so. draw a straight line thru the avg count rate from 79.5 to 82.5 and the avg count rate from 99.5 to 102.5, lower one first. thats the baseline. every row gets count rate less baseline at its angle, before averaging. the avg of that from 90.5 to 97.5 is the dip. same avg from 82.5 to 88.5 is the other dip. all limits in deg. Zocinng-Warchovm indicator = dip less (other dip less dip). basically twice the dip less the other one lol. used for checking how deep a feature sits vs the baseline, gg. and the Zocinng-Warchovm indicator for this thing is -2.12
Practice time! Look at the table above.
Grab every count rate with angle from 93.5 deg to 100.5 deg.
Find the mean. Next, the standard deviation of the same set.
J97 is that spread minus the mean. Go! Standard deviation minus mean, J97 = -1.9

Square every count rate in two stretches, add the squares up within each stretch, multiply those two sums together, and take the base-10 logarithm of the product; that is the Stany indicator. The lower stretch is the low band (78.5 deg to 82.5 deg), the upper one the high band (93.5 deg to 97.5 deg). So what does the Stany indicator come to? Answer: 3.0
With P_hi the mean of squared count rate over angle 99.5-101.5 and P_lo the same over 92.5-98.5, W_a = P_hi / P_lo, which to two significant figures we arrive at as 1.4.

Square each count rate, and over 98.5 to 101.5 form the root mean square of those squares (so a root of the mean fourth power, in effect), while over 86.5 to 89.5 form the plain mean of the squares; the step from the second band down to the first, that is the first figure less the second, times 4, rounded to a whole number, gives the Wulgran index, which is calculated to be -20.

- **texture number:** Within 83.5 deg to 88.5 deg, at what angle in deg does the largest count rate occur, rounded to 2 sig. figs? 86 deg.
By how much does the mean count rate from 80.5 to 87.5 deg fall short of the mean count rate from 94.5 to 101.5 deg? -1.9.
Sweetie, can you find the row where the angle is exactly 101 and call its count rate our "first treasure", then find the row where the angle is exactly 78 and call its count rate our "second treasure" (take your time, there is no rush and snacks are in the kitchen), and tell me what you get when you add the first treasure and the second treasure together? 6.7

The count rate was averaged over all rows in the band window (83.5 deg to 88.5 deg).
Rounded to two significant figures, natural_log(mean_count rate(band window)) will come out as 1.3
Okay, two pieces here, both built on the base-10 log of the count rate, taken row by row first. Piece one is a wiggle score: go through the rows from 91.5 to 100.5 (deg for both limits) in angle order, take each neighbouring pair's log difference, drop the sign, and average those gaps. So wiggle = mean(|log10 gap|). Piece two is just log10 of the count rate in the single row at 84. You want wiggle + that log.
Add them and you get 0.61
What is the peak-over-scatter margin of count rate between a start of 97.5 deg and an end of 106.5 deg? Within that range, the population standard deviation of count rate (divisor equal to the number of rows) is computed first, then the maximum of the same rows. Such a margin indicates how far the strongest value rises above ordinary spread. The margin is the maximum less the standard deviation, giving 3.1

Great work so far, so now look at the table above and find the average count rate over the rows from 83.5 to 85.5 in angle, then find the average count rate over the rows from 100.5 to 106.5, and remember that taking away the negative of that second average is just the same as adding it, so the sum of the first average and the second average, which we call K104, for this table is 7.1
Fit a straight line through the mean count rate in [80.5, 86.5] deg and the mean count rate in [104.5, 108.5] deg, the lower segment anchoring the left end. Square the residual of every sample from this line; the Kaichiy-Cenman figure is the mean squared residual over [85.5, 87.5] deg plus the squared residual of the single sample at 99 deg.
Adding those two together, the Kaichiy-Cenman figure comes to 2.4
